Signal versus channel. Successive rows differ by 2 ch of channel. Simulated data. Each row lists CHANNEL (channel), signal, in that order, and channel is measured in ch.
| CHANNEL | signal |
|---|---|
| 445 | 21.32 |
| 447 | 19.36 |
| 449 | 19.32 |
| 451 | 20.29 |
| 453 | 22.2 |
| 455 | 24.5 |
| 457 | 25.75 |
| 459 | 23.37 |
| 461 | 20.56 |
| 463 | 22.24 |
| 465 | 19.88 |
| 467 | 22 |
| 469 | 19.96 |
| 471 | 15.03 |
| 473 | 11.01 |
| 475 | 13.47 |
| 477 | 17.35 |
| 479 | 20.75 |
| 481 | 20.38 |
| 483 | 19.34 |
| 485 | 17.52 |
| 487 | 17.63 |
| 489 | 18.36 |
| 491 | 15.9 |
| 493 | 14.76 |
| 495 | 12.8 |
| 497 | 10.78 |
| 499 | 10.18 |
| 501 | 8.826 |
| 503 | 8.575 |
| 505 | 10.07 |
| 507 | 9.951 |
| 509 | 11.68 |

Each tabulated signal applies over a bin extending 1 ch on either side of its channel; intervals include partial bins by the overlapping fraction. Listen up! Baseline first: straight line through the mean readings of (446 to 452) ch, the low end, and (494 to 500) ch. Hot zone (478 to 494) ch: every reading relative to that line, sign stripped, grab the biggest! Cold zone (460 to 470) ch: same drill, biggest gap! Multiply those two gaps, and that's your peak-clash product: 34.9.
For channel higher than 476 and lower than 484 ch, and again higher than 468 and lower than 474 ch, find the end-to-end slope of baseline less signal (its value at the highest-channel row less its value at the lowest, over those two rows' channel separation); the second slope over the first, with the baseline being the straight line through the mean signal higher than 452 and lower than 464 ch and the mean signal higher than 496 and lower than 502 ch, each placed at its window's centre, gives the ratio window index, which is -3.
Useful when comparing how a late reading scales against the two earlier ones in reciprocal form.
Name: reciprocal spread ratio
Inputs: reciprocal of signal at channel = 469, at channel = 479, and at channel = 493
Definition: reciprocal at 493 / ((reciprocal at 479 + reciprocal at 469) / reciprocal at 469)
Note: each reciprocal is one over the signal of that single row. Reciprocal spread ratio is 0.035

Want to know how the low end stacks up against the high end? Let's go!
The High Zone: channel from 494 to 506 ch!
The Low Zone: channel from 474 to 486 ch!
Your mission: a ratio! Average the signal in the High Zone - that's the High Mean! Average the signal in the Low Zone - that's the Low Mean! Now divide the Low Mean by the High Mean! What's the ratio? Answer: 1.8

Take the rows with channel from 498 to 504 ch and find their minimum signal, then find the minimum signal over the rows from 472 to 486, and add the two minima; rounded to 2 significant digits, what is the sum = 20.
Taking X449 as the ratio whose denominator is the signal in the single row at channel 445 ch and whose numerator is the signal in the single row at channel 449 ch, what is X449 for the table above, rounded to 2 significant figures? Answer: 0.91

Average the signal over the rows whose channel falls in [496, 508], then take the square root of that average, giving 3.1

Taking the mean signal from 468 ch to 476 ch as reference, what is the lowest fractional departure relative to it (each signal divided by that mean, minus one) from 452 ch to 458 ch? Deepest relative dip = 0.49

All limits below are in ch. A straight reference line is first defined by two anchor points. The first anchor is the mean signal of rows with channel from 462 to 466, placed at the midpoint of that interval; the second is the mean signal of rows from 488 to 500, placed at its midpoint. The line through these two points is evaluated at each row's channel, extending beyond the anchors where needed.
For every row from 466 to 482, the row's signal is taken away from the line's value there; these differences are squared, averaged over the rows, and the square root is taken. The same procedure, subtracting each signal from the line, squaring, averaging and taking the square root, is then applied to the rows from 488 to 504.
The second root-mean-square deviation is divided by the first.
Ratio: 0.59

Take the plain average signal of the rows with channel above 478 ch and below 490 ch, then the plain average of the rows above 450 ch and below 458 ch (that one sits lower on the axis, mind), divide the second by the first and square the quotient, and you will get 1.5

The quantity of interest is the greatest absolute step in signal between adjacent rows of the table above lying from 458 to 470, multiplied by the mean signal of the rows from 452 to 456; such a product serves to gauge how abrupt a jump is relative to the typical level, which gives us 66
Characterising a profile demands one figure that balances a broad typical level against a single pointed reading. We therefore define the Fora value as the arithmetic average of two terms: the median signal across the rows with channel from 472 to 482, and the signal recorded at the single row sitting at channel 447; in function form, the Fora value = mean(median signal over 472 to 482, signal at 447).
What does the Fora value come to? 18.4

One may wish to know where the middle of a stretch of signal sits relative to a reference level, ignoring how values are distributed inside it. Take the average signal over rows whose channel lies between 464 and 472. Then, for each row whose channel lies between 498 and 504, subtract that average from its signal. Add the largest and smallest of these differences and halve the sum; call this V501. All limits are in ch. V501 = -10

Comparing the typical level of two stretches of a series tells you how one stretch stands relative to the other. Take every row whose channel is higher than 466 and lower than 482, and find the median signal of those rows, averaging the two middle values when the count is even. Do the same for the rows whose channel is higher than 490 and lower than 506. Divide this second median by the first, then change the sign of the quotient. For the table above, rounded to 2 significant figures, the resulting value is -0.56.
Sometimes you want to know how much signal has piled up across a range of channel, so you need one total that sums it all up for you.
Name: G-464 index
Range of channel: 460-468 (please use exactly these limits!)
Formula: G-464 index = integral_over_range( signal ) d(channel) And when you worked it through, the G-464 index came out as 169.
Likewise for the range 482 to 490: 146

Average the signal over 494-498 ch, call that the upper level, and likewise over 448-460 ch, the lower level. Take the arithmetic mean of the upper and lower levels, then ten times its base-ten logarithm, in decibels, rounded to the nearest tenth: 12.4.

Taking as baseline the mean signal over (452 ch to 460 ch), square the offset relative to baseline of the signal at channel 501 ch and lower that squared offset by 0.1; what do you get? 229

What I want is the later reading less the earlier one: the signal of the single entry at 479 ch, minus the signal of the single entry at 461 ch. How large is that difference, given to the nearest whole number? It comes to 0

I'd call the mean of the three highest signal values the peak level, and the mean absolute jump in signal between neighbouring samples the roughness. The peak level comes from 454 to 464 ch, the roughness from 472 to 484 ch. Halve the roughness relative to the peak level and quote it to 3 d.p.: 0.045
